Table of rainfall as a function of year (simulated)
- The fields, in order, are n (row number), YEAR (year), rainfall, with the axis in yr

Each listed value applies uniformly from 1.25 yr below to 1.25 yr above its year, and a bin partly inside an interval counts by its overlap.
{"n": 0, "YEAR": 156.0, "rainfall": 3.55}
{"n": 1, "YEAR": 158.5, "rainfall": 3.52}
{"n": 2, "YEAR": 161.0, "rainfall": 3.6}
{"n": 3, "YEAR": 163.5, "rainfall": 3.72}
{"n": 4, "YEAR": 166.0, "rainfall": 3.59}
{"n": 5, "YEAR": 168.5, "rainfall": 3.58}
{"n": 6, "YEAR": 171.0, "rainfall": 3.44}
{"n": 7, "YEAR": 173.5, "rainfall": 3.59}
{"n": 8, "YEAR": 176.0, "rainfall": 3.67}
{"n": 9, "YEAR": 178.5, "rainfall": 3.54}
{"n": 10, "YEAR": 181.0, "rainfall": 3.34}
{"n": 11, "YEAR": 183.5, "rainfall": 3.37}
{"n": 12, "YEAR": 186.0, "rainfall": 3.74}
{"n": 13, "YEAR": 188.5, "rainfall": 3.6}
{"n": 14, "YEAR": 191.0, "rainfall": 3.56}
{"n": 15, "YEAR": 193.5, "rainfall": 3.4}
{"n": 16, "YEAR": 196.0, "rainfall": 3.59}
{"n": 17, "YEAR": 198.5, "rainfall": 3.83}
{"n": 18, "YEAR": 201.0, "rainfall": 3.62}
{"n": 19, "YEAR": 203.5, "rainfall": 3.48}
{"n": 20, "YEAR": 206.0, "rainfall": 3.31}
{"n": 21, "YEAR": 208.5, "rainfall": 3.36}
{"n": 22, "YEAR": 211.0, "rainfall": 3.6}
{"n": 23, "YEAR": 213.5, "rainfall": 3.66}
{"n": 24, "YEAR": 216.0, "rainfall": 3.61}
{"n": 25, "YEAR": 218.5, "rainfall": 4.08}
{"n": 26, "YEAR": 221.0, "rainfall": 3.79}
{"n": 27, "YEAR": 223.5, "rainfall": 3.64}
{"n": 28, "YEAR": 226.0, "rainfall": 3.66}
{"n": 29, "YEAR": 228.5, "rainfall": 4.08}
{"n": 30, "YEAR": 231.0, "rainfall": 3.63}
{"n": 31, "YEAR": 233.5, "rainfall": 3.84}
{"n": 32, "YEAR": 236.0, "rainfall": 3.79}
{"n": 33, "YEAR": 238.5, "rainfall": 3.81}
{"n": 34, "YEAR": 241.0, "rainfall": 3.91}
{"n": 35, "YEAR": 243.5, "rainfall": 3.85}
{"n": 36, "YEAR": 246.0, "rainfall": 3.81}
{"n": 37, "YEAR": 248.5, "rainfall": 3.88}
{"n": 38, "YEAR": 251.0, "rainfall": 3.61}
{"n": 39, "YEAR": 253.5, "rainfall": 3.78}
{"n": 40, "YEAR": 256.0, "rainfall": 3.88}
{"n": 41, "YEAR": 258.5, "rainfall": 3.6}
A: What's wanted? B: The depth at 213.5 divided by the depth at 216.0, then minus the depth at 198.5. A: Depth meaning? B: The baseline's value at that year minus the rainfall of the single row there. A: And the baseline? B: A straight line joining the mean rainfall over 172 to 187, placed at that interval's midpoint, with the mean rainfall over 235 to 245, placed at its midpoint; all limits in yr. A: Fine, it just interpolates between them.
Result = 0.6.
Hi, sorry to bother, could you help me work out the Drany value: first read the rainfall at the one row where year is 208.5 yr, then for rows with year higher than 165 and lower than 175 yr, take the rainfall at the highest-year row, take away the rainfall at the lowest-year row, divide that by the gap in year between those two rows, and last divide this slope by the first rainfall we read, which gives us 0.0000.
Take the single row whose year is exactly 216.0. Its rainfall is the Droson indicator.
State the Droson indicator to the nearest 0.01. 3.61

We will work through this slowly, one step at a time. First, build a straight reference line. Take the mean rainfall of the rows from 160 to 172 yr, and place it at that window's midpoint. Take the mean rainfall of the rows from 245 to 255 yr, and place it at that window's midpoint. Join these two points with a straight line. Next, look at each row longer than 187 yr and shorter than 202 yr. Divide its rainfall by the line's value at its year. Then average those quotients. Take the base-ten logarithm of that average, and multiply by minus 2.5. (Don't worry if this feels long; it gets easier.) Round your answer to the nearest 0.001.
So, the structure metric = 0.015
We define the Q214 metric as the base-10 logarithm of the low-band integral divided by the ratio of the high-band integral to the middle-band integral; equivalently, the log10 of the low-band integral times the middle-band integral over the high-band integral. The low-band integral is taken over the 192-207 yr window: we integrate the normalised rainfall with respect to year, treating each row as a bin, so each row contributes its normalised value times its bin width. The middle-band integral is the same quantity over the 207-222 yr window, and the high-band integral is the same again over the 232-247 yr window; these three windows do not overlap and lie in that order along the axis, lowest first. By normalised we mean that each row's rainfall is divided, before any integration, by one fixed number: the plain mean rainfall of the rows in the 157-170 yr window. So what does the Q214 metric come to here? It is 1.15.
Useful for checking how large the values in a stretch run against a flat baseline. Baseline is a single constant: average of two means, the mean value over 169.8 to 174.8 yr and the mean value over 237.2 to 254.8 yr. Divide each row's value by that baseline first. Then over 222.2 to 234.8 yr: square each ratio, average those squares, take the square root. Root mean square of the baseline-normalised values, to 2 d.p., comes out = 1.03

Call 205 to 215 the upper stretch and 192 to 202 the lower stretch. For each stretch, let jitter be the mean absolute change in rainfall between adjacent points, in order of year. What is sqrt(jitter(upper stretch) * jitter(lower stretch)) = 0.158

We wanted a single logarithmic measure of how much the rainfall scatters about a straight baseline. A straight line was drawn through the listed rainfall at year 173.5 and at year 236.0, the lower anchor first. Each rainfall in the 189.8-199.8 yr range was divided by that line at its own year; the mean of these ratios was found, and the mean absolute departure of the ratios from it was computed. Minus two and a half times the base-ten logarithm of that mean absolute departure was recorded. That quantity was 3.79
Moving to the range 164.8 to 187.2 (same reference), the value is 3.77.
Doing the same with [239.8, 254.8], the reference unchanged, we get 4.13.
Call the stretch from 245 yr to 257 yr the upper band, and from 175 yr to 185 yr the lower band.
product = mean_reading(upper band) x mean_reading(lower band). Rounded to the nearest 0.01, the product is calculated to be 13.20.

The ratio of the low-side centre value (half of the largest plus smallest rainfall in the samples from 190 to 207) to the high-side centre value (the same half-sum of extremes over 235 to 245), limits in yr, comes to 0.93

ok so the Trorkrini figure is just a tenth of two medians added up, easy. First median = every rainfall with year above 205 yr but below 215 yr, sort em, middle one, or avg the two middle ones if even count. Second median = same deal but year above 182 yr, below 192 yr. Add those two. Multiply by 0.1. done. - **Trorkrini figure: 0.706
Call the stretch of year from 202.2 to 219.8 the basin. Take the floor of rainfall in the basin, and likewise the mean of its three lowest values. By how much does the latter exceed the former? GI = 0.073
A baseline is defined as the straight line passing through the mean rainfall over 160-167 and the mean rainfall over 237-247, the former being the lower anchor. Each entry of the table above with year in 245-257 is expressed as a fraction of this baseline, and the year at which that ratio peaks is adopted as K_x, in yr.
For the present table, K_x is 248.5 yr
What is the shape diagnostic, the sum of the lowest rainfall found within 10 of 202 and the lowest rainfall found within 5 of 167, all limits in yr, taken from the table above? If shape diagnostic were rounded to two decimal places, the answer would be 6.75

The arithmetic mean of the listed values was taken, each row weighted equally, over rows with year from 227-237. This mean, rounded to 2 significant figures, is 3.8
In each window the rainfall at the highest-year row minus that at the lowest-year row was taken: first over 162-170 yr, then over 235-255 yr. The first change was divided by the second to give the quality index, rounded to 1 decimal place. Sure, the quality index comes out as 14.0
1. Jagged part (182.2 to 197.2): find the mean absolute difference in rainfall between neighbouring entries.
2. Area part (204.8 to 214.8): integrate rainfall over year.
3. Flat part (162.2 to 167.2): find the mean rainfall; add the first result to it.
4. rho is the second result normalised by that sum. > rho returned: 9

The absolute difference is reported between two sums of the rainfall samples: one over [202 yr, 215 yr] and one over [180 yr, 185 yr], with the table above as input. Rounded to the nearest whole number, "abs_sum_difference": 11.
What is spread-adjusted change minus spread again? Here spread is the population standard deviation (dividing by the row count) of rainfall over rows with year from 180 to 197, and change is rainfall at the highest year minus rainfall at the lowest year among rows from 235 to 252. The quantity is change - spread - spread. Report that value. -0.45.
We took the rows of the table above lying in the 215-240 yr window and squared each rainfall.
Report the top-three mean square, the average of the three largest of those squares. 16.0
